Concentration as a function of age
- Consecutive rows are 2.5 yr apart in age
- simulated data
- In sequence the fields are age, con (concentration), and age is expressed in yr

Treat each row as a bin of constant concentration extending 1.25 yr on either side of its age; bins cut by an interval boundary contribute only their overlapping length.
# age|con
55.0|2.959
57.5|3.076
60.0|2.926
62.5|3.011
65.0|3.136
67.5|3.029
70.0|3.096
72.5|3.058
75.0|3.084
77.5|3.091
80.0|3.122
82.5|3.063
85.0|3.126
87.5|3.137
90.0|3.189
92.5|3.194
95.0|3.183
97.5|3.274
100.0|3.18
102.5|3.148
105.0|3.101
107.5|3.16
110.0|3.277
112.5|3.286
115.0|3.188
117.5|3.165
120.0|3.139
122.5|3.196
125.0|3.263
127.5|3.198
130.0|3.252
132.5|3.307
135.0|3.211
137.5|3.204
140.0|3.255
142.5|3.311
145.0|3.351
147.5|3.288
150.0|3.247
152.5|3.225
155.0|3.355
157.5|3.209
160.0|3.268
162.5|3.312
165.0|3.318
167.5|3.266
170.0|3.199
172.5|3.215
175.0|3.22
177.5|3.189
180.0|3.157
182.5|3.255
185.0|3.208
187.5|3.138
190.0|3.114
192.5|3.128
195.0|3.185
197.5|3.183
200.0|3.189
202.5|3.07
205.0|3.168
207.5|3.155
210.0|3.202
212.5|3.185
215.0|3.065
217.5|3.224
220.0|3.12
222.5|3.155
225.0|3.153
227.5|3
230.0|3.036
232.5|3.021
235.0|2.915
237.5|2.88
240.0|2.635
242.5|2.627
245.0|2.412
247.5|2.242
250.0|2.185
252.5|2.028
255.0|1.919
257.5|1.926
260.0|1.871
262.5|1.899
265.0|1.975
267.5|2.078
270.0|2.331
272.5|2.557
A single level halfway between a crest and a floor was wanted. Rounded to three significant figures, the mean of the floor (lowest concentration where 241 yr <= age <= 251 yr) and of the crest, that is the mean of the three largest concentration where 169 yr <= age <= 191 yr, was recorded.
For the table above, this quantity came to 2.71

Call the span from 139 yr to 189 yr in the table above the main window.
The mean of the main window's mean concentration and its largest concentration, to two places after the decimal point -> 3.30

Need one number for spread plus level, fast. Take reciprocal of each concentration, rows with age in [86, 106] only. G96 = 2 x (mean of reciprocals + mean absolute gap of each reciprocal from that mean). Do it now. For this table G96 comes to 0.64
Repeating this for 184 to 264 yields 0.86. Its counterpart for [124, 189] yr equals 0.62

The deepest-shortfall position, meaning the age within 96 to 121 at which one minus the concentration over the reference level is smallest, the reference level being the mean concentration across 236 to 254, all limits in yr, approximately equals 112.5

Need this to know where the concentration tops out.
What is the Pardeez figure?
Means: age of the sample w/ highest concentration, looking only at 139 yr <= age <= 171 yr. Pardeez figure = 155.0 yr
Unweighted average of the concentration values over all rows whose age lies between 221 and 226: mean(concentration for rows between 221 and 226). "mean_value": 3.15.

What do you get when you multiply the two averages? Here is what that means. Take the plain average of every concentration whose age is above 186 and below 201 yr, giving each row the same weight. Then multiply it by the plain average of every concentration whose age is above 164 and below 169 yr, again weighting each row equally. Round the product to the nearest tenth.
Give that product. 10.4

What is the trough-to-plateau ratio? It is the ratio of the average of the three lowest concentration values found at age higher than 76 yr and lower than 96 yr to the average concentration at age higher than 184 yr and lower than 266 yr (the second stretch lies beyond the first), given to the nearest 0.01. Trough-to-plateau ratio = 1.11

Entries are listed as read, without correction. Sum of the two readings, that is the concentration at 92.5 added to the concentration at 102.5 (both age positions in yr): 6.34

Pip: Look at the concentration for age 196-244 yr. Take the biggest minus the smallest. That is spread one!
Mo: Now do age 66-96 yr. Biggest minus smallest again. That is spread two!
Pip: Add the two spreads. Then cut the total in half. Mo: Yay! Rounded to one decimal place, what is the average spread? 0.4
